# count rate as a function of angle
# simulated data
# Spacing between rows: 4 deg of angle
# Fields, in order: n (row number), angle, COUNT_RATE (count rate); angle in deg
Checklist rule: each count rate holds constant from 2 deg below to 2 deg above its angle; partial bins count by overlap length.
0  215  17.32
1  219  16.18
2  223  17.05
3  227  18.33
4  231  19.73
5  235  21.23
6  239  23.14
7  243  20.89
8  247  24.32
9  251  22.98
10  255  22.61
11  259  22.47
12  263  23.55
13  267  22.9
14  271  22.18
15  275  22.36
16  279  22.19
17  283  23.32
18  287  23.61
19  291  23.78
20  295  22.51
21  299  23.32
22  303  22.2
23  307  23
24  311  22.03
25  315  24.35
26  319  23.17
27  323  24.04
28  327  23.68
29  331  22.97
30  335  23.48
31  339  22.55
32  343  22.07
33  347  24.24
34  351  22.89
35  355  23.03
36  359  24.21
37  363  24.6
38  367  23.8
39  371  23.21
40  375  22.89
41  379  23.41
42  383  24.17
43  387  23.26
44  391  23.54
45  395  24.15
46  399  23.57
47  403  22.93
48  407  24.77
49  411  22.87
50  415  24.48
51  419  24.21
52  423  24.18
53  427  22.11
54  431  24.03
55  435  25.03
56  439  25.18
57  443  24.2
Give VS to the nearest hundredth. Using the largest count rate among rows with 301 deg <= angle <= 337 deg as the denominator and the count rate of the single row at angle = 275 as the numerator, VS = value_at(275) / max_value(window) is 0.92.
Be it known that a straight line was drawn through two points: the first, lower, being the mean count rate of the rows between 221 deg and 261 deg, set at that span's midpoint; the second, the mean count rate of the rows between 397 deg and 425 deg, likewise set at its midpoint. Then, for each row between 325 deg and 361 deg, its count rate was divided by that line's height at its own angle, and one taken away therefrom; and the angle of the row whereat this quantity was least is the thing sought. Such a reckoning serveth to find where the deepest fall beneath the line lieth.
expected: 343 deg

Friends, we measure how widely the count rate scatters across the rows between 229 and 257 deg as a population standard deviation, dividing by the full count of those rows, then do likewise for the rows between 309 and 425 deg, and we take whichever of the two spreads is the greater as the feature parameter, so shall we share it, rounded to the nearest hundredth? 1.46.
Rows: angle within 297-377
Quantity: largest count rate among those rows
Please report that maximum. 24.6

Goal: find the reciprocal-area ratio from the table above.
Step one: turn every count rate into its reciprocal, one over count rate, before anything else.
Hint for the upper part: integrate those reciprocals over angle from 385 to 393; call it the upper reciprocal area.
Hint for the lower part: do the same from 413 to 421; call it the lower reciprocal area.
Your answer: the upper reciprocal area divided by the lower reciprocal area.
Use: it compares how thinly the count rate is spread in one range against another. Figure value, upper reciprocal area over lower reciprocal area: 1.04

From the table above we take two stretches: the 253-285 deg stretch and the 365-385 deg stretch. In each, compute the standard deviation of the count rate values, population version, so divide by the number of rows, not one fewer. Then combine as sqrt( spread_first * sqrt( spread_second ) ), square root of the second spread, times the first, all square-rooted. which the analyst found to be 0.57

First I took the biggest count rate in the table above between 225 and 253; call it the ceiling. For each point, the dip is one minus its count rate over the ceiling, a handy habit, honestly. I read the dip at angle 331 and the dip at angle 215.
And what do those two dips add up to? 0.34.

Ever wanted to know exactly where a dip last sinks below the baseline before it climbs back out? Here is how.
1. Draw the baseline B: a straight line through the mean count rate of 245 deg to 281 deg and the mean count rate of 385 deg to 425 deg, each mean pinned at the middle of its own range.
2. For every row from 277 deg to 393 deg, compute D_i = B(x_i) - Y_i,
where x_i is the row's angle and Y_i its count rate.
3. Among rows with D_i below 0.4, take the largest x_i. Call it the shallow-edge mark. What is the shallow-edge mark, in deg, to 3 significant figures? 391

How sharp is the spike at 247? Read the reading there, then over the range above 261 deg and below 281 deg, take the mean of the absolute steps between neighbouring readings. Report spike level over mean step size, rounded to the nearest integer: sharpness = 57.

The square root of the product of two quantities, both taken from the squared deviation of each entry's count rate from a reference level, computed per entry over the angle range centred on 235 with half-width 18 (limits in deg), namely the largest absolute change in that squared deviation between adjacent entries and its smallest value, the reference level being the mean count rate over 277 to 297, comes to 0.22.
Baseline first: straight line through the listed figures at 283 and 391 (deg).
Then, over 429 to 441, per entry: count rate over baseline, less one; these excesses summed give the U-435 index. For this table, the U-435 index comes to 0.14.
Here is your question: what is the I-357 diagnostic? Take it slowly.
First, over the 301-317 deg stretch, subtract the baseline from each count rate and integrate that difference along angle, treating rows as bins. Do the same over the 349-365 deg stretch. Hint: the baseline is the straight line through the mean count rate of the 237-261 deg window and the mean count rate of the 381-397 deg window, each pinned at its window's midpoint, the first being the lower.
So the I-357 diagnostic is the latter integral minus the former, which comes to 6.9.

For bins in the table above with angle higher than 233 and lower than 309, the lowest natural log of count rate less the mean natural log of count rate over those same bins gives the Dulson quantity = -0.085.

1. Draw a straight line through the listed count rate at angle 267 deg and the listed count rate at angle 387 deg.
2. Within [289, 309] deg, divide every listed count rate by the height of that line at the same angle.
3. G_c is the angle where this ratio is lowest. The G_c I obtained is 303 deg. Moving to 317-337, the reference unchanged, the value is 331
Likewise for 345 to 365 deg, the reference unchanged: 351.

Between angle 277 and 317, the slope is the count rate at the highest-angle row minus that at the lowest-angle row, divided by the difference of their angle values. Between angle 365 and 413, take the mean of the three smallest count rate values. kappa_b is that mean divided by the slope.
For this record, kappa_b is 382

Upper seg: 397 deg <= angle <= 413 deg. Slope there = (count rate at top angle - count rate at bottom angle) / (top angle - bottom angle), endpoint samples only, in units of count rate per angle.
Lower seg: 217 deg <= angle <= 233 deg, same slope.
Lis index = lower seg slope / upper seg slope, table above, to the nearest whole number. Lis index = -5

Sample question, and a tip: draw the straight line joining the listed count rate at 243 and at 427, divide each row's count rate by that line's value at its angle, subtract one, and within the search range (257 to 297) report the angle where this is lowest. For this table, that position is 279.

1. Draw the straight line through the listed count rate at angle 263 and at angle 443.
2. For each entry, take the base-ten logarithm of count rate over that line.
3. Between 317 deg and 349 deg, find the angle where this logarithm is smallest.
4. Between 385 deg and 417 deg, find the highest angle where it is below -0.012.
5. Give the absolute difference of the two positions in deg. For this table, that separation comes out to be 68 deg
